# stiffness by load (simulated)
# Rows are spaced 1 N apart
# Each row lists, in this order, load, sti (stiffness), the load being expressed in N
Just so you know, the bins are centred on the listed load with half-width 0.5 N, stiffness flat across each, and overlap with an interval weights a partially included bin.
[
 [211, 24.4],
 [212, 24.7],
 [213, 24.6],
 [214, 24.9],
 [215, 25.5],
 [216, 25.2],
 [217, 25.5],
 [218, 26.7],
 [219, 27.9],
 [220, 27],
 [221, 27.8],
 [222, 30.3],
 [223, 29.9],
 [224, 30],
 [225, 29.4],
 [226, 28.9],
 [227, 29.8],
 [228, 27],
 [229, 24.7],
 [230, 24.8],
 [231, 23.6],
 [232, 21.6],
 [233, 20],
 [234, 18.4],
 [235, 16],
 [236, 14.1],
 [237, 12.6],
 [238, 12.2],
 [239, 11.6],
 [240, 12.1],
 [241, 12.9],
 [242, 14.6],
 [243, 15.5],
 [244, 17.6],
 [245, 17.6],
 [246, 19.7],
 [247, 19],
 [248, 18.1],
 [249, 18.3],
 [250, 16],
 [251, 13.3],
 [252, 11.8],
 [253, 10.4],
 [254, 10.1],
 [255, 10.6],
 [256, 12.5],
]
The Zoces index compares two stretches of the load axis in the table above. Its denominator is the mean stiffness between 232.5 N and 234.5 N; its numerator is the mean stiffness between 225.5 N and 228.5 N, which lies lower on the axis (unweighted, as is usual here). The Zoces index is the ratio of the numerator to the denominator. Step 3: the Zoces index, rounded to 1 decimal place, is 1.5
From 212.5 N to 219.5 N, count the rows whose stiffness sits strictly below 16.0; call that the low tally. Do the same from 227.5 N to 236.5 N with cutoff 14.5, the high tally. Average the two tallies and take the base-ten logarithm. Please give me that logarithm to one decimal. -0.3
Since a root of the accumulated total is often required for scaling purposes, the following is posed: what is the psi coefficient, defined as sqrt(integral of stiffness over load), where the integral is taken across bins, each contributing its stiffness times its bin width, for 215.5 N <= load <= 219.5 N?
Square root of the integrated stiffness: 10.3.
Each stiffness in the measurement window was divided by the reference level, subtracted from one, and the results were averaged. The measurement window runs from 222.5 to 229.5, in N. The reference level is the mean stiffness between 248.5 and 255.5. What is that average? -1.21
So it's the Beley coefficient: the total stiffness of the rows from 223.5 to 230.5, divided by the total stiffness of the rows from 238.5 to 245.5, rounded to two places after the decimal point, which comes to 1.91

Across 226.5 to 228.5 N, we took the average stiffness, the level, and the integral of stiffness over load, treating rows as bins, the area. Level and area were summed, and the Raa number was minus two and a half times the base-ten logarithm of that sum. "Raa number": -4.83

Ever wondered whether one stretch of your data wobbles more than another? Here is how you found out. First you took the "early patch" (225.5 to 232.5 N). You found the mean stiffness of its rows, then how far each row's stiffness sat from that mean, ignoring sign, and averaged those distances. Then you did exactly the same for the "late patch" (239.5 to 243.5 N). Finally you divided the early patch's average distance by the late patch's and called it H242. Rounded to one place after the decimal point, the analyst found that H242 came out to 1.9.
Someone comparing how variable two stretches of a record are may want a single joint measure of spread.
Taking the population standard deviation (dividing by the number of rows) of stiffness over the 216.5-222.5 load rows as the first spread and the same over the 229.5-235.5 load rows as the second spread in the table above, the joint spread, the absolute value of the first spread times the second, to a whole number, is 4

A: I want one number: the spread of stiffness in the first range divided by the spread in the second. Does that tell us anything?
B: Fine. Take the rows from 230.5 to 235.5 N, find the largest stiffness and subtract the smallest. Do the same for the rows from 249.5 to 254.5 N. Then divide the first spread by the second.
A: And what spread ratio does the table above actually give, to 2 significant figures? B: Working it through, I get 1.3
